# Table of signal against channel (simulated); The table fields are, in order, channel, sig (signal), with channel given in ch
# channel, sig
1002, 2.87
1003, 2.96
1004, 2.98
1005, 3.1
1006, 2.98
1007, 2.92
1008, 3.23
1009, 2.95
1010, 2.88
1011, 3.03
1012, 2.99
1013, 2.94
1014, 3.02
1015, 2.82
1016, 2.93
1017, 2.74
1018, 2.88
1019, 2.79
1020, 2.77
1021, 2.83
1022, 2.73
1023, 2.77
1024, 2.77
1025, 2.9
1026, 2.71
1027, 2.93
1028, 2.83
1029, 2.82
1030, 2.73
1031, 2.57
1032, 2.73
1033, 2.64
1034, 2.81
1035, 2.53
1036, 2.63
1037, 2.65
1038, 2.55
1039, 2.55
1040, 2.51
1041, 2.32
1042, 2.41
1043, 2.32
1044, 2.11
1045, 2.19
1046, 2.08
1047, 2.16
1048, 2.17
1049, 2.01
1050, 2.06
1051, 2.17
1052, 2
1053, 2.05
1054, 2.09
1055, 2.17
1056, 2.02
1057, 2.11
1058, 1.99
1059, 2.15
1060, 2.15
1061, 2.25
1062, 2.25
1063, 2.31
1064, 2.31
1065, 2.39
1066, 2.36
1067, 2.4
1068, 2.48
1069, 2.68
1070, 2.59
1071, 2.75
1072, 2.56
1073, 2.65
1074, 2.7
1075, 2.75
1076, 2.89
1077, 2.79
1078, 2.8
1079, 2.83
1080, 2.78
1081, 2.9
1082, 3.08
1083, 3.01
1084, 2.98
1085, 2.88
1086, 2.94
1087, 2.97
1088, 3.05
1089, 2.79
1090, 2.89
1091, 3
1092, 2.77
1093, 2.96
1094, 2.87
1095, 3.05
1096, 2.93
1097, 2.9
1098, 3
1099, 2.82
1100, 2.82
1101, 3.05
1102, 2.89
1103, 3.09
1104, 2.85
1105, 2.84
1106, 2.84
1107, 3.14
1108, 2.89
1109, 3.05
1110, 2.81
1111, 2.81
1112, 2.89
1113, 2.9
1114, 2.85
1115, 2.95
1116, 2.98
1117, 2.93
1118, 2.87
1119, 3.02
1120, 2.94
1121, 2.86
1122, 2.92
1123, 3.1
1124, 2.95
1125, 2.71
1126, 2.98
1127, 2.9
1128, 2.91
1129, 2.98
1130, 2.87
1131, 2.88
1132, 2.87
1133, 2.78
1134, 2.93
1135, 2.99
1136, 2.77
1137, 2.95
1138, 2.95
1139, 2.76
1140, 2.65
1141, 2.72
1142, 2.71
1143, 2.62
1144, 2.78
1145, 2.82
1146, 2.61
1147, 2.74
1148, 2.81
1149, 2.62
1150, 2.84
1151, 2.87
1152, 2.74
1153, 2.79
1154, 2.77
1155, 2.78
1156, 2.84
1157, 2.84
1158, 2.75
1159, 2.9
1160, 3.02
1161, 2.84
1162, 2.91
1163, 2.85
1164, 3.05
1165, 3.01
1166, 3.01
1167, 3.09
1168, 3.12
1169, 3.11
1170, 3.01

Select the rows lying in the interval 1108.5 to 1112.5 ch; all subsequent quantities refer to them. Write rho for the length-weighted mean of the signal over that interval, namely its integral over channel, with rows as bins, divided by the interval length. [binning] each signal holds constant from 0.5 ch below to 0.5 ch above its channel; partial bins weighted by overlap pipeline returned 2.89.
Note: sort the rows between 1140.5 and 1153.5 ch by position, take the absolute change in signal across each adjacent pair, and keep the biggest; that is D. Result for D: 0.220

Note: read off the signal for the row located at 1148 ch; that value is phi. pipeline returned 2.81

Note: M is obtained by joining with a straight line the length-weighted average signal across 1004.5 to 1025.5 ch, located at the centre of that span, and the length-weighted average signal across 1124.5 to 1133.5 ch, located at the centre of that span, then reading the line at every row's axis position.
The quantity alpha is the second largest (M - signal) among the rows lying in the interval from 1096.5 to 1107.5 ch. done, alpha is 0.06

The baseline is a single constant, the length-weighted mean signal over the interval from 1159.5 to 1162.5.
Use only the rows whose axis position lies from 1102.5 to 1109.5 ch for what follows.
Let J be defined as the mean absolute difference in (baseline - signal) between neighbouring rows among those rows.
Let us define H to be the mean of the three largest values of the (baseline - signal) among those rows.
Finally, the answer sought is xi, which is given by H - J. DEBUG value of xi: -0.080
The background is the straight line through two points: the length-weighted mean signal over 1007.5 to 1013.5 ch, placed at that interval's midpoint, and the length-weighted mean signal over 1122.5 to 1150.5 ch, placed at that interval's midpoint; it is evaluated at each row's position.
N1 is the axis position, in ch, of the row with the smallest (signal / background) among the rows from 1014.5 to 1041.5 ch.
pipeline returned 1041 ch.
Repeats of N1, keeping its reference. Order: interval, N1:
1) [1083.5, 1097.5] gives 1092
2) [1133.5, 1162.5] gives 1146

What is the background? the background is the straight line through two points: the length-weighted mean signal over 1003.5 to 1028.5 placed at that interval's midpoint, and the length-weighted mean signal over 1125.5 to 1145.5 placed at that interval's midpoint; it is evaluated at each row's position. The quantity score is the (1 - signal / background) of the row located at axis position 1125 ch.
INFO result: 0.048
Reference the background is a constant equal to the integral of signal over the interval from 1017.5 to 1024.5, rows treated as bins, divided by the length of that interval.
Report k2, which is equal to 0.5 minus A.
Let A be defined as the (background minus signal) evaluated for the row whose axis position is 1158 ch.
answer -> 0.46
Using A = 0.04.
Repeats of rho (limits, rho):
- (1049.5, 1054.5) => 2.07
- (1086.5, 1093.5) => 2.92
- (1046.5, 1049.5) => 2.11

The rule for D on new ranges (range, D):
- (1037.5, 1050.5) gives 0.210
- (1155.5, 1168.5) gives 0.200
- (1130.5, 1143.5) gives 0.220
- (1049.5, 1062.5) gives 0.170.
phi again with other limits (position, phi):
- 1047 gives 2.16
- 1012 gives 2.99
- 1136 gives 2.77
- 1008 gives 3.23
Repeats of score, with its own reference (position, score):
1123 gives -0.089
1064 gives 0.196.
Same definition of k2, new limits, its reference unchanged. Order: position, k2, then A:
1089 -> 0.50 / 0.00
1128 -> 0.62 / -0.12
